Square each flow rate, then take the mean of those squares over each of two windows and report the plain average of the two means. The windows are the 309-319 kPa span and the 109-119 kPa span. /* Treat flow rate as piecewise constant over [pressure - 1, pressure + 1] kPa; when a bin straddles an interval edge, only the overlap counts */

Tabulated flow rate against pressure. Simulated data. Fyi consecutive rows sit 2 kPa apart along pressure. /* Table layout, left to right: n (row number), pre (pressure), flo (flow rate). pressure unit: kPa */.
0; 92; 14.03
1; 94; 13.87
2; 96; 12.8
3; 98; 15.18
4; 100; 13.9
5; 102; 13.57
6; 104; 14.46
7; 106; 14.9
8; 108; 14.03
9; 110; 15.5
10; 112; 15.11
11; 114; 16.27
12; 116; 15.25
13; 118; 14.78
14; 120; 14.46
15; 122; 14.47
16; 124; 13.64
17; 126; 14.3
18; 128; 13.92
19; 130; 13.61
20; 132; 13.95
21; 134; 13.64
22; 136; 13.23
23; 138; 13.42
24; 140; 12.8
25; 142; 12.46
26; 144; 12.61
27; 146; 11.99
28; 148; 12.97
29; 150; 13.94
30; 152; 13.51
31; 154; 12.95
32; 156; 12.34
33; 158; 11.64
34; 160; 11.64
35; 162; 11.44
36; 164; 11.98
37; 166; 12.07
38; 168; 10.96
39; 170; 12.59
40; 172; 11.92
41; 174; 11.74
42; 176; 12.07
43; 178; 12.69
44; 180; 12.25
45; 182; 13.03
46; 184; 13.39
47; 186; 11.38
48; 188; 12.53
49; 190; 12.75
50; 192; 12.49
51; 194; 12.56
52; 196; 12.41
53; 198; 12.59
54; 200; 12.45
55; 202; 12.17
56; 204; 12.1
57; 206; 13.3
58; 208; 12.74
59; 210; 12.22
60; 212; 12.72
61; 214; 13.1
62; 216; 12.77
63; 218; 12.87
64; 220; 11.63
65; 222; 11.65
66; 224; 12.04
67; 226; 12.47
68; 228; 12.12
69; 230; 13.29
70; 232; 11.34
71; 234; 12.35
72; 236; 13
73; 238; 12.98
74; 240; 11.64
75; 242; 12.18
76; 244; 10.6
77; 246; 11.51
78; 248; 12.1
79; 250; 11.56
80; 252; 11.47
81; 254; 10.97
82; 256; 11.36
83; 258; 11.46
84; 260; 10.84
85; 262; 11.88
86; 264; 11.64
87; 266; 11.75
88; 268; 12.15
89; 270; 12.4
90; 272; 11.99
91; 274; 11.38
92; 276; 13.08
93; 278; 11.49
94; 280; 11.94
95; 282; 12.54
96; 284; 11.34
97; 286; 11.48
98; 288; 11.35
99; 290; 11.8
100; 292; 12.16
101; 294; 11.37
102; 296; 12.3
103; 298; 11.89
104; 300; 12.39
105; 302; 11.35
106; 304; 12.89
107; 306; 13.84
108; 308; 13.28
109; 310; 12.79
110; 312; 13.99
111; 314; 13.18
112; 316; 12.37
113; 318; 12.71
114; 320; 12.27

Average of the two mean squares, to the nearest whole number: 203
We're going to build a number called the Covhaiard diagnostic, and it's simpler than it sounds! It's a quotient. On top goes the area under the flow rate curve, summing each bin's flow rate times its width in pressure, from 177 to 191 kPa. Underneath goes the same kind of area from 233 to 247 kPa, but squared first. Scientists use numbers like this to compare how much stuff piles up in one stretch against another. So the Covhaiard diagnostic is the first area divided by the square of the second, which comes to 0.0062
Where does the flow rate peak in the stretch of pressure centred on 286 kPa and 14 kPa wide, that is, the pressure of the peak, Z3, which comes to 282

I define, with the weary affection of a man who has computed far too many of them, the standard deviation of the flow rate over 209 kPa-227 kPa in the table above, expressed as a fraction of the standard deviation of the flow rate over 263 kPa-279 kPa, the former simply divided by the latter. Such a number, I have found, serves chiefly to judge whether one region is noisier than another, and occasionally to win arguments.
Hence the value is 1.0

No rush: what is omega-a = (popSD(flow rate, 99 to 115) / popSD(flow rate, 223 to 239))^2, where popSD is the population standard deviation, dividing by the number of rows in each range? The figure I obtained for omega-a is 2.04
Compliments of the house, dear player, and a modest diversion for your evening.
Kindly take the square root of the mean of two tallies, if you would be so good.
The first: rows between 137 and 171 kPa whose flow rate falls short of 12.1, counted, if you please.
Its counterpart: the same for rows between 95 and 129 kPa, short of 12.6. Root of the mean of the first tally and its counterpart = 1.87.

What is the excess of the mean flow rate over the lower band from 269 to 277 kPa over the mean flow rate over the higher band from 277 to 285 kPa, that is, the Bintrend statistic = 0.4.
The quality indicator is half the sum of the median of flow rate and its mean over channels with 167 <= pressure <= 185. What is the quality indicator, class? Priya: 12.3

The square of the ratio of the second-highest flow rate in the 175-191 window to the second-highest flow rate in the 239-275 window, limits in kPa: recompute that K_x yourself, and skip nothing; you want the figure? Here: 1.14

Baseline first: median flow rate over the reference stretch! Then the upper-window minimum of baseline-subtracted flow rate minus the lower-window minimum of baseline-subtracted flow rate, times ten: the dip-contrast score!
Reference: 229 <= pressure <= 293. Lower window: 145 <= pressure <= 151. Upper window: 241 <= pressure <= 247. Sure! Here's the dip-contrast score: -14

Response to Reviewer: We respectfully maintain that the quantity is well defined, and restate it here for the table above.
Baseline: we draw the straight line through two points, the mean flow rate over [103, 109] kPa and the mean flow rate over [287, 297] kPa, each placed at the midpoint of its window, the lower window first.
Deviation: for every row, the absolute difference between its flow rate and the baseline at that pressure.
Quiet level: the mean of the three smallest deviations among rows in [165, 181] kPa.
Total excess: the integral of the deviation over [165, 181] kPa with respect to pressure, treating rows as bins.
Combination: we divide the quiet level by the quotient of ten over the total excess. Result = 2.2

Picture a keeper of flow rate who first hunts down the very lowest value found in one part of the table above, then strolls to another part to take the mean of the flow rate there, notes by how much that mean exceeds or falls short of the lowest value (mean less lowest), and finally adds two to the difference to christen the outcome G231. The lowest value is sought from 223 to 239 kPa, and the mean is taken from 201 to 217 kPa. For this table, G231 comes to 3.3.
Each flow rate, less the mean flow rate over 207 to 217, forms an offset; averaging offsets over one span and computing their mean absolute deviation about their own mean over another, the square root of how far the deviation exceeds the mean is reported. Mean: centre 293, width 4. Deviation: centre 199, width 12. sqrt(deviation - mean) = 1.05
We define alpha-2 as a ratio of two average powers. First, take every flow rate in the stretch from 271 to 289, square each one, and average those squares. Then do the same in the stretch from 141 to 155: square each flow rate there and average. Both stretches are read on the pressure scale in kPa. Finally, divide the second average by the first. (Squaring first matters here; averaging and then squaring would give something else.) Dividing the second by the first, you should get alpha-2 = 1.190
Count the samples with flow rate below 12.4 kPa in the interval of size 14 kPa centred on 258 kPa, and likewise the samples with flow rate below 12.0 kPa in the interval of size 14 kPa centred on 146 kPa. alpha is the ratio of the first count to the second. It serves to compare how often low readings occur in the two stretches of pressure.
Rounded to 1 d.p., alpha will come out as 7.0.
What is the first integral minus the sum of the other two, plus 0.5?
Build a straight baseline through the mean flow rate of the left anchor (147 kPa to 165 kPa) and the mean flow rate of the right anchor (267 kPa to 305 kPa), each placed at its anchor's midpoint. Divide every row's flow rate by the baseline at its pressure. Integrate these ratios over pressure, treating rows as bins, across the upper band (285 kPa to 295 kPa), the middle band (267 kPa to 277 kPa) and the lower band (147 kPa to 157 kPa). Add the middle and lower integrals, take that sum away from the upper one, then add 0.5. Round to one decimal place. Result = -10.4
